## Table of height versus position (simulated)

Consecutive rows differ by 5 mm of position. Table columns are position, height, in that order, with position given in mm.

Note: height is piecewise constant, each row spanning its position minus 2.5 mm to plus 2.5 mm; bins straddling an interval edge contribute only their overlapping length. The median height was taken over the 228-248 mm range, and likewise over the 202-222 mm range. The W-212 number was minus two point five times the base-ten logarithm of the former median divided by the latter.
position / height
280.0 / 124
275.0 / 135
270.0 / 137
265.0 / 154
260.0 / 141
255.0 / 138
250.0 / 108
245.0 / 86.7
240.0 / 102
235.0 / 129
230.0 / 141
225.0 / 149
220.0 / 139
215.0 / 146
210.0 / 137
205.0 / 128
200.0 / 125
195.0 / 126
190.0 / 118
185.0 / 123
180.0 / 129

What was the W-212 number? 0.19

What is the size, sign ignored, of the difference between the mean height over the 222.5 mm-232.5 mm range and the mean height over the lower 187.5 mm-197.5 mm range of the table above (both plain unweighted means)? 23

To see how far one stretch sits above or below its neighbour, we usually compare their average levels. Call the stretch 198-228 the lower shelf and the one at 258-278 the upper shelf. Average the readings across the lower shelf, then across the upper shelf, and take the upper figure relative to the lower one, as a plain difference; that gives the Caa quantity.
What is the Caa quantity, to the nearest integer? 4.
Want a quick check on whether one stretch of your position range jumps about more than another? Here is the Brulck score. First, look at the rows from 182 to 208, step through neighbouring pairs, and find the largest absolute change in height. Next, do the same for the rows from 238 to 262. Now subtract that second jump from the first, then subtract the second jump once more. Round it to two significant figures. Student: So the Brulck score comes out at -52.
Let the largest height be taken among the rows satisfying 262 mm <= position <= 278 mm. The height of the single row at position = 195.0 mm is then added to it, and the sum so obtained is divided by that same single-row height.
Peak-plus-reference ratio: 2.2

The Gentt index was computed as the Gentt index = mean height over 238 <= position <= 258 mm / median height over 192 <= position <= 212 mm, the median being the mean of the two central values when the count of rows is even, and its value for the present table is 0.86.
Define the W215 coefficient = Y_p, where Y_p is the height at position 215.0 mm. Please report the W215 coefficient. 146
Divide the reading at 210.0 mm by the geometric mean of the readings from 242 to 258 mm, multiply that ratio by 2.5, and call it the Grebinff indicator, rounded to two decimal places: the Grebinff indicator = 3.14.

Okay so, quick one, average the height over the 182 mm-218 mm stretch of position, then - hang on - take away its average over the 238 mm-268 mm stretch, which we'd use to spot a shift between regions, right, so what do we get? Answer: 7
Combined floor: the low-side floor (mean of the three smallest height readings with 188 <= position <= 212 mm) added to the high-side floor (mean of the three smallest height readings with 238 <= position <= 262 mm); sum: 222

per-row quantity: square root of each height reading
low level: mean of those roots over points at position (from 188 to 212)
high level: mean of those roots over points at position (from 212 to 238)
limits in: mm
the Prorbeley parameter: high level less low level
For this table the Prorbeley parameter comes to 0.6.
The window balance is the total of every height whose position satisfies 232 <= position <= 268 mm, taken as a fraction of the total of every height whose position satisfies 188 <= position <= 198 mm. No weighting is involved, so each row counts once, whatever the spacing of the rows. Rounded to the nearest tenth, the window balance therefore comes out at 3.5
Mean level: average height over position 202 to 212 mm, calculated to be 132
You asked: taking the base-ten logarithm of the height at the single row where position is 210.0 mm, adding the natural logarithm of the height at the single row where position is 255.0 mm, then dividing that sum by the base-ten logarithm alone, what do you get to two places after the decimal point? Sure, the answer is 3.31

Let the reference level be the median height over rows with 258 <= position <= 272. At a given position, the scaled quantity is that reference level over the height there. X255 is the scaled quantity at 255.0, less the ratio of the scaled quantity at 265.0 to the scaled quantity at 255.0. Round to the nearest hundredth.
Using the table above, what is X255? 0.13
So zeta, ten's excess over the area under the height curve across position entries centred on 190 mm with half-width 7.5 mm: -1825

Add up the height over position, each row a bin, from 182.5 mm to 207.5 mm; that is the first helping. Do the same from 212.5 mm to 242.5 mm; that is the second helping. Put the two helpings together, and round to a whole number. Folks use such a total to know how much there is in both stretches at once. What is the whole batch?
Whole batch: 7130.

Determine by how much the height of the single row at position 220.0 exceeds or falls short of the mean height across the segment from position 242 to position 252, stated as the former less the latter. 42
